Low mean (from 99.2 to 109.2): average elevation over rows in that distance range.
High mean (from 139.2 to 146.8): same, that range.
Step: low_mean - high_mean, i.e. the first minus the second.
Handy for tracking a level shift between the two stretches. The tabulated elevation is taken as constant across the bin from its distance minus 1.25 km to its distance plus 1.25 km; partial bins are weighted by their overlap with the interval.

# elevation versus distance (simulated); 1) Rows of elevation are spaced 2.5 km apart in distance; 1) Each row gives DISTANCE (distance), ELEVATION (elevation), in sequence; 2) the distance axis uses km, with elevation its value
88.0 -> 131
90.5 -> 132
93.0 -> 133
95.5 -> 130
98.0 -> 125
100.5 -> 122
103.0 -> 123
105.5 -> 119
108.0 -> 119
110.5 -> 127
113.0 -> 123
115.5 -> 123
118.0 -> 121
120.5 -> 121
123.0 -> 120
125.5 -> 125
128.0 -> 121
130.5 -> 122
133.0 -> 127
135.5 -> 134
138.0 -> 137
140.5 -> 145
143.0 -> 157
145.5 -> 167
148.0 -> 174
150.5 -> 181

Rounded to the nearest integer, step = -36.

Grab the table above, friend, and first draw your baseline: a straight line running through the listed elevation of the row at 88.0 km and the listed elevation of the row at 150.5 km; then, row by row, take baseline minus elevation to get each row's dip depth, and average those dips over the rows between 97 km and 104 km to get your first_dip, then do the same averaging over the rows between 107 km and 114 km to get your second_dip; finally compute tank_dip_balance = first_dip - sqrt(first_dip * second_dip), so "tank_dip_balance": -4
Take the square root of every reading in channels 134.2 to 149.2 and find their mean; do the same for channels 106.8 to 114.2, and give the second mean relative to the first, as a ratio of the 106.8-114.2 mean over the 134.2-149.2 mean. 0.900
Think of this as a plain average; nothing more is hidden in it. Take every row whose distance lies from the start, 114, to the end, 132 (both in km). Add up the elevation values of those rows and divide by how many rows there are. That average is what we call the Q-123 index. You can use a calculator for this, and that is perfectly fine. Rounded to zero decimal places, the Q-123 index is 122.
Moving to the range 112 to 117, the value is 123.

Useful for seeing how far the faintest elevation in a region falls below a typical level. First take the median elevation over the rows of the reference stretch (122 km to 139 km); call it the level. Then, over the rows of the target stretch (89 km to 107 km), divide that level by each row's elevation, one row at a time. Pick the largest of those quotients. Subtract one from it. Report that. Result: 0.050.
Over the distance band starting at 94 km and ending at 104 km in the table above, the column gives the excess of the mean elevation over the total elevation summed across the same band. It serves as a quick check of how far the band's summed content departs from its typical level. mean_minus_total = -375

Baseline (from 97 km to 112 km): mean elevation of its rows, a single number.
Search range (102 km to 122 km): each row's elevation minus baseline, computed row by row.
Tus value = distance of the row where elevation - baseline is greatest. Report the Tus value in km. 110.5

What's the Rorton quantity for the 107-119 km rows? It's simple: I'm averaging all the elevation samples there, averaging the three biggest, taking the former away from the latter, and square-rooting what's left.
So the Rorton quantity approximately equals 1.3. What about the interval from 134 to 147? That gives 2.9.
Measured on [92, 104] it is 1.7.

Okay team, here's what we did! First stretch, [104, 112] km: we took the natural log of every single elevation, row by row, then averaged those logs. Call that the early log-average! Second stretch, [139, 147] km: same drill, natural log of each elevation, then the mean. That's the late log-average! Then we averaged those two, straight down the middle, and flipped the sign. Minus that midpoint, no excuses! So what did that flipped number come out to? -4.93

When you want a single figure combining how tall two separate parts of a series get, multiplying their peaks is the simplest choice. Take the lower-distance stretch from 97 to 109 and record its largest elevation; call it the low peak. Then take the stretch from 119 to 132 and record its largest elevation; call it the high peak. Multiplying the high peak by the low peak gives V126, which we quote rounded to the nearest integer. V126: 15625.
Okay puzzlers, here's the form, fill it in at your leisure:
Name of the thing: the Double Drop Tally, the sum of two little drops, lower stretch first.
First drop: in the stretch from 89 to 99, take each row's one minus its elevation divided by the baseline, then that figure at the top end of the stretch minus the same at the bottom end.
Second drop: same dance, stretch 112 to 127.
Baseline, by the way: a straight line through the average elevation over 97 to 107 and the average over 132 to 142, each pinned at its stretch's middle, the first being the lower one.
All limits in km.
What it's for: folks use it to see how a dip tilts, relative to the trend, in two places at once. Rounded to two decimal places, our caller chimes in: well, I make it 0.11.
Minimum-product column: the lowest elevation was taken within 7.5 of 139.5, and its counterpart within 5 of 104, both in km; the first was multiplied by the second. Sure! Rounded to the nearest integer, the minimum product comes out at 15113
